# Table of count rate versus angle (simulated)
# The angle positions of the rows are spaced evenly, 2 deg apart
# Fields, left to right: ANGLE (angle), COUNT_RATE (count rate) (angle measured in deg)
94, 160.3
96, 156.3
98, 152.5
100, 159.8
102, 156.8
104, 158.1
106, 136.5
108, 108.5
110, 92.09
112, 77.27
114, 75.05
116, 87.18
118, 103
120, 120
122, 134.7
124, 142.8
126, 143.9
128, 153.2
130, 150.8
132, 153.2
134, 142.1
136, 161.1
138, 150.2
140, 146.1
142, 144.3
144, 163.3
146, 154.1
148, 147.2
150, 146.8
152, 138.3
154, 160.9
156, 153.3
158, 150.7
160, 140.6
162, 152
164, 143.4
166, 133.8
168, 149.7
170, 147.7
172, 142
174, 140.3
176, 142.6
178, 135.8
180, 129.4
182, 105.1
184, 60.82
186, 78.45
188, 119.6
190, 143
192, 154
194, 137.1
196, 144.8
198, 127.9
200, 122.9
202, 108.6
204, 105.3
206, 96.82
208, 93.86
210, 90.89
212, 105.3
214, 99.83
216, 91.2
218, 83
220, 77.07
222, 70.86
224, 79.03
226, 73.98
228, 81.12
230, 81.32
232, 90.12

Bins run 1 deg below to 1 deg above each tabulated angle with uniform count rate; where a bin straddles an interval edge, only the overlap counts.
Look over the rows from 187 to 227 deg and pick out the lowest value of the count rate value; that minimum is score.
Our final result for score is 70.86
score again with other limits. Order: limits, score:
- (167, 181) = 129.4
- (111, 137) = 75.05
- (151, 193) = 60.82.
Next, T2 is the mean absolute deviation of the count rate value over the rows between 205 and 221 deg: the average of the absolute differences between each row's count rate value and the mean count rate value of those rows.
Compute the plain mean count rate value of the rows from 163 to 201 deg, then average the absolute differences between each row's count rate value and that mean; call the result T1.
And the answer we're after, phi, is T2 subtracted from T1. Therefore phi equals 10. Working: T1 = 17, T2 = 7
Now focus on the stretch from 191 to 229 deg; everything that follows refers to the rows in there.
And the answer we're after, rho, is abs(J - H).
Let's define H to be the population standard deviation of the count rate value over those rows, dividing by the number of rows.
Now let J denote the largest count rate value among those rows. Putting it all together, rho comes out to 130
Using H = 24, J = 154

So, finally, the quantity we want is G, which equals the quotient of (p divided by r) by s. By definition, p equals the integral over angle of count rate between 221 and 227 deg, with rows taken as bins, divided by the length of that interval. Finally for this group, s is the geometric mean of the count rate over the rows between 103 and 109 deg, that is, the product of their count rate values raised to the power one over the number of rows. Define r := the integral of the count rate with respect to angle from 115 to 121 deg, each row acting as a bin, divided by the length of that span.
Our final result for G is 0.0054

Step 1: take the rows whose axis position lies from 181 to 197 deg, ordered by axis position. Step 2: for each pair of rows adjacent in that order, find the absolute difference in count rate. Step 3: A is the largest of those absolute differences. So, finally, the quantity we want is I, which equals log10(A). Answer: 1.65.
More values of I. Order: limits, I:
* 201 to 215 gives 1.16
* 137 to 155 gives 1.35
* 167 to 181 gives 0.83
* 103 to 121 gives 1.45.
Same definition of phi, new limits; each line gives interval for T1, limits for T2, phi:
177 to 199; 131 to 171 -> 16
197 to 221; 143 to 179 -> 5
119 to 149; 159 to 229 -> -18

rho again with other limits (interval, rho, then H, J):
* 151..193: 137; 24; 160.9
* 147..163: 154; 7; 160.9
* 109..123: 114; 21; 134.7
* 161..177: 147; 5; 152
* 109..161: 138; 26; 163.3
